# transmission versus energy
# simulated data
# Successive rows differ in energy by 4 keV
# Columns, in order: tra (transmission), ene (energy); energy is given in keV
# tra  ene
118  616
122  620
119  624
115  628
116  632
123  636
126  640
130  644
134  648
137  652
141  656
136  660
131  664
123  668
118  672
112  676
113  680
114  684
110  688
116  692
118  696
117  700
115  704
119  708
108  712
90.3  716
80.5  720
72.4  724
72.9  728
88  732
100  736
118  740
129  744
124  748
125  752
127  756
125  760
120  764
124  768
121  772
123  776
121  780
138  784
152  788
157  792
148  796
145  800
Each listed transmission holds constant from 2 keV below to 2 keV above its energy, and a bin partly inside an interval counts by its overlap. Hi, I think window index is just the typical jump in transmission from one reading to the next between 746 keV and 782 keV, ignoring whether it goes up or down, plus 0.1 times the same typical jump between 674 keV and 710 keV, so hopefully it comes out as 2.9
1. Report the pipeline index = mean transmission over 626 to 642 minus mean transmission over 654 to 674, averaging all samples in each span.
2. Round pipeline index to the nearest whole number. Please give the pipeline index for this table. -10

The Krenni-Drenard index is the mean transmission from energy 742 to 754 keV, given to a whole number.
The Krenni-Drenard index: 126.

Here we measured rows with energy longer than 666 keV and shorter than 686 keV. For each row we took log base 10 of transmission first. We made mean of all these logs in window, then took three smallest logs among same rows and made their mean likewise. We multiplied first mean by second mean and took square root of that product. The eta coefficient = 2.06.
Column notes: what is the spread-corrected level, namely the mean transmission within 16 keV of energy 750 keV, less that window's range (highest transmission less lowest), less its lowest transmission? -8.0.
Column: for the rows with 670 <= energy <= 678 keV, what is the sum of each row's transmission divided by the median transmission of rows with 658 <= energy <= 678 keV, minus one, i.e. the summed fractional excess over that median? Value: -0.1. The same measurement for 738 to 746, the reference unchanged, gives 0.0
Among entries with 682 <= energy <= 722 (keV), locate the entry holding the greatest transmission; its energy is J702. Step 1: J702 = 708 keV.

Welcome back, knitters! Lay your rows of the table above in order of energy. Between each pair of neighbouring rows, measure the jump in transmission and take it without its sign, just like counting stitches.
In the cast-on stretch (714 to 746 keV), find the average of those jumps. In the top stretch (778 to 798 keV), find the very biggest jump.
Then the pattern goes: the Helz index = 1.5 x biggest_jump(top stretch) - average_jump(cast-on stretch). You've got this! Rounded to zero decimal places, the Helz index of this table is 15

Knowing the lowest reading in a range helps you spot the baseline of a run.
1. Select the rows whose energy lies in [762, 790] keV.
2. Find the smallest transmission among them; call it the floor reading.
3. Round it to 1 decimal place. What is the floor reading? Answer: 120.0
